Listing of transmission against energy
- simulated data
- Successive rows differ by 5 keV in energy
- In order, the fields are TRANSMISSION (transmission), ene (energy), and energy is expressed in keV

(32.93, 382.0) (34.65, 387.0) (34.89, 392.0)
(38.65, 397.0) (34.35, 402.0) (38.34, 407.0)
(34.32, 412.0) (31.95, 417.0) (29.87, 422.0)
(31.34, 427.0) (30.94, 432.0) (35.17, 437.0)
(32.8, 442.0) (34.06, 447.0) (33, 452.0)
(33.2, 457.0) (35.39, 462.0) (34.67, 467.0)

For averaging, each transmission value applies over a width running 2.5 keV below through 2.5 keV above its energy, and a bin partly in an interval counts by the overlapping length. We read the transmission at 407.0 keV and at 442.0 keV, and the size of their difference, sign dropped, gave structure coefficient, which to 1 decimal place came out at 5.5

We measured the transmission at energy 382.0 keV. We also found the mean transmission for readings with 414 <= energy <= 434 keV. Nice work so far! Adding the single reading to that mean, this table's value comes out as 64.0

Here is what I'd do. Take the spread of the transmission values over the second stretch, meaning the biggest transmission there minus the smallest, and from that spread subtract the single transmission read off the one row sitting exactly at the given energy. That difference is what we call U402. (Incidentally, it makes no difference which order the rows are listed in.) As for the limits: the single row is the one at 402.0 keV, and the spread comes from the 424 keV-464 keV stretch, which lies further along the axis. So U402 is -29.9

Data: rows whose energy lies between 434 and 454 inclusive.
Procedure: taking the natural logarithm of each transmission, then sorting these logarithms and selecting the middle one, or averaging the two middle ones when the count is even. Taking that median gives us 3.512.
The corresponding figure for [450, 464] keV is 3.503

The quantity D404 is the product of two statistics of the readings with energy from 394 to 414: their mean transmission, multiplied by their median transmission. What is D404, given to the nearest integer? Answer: 1324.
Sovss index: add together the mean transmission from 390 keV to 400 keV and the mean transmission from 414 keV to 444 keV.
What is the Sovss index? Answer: 68.8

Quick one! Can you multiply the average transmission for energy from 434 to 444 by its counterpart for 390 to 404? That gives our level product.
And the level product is 1222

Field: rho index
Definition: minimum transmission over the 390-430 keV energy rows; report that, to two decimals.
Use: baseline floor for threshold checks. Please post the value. 29.87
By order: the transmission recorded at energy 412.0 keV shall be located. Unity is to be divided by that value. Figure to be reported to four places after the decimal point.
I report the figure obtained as 0.0291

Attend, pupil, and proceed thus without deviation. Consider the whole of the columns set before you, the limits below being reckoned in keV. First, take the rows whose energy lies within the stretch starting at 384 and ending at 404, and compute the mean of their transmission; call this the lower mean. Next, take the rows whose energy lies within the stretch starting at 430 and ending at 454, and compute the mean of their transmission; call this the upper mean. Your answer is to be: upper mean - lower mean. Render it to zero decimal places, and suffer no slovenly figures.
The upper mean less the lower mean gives -2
